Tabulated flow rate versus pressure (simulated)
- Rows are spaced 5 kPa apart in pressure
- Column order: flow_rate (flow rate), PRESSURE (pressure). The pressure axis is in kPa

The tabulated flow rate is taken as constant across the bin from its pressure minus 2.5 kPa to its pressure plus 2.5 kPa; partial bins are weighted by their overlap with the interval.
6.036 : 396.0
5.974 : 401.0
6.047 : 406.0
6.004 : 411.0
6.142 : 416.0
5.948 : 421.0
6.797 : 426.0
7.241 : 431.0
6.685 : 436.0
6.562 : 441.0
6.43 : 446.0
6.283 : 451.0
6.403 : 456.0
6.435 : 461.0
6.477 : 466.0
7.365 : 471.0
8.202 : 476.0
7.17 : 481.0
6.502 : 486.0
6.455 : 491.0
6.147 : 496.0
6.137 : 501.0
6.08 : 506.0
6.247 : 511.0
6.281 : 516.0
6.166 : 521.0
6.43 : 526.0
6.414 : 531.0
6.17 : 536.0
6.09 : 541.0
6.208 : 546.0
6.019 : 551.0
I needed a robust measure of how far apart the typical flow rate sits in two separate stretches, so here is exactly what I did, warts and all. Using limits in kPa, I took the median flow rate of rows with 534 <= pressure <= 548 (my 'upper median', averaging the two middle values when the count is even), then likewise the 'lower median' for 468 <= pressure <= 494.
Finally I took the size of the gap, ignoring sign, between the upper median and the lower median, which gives 1.0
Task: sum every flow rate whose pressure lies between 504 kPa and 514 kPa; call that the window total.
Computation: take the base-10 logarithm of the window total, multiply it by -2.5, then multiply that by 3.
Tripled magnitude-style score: -8.18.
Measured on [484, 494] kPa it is -8.34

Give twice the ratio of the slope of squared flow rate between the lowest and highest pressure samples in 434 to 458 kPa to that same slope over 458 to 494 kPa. -43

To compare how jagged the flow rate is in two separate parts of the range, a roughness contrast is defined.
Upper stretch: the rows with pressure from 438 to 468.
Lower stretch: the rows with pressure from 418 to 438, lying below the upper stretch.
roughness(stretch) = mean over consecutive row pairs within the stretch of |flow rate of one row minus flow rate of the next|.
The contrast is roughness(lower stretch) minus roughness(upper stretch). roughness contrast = 0.5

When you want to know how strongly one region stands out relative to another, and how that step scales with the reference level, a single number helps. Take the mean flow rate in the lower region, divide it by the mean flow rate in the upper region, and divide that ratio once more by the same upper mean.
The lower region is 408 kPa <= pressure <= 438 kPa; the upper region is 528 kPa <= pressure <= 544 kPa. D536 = 0.17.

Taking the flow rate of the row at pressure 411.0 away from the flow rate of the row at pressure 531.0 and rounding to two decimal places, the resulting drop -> 0.41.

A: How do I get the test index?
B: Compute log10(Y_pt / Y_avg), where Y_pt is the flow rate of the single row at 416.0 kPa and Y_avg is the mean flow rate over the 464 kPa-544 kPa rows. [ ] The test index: -0.026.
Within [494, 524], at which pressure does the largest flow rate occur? 516.0 kPa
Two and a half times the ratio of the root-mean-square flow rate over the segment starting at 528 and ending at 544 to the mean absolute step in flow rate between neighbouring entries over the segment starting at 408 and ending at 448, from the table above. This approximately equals 45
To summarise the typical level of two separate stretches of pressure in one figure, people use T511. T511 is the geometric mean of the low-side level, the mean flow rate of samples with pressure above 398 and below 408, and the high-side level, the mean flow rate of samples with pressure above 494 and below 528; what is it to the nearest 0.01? 6.11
